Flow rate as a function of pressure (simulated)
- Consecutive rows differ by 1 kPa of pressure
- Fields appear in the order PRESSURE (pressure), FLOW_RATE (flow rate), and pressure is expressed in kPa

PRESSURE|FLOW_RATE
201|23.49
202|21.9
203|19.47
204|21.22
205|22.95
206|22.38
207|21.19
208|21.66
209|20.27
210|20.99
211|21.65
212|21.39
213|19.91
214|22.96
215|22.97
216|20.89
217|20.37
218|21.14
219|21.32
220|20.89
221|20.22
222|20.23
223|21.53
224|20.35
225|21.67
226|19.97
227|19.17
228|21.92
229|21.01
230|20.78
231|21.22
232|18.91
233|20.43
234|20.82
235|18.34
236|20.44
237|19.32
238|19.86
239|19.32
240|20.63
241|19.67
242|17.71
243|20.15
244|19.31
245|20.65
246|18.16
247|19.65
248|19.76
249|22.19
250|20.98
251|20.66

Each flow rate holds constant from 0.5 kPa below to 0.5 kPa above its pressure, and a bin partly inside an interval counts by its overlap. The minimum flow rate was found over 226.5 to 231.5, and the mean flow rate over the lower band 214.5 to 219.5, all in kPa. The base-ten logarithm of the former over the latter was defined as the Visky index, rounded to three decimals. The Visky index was -0.047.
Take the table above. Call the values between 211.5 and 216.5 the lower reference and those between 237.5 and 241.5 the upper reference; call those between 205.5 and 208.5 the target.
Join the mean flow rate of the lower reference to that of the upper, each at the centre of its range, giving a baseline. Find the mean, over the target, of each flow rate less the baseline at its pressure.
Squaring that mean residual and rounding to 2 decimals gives 0.13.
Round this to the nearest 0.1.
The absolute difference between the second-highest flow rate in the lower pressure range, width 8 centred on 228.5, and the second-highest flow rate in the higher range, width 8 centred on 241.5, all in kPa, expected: 1.0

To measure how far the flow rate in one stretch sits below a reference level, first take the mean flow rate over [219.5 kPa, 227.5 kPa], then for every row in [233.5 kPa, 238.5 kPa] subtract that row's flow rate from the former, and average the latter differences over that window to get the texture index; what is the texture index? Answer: 0.7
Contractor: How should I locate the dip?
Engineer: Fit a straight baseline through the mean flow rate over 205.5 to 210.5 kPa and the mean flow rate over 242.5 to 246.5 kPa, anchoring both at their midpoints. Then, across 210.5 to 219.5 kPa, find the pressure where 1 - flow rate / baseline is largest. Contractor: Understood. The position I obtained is 213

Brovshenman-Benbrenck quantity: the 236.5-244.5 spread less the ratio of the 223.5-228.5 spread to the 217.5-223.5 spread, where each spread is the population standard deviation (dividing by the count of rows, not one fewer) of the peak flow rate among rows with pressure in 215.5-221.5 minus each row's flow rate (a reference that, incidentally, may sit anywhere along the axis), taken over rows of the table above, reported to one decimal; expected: -1.2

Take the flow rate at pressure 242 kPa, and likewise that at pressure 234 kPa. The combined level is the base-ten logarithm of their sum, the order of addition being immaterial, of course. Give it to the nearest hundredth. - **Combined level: 1.59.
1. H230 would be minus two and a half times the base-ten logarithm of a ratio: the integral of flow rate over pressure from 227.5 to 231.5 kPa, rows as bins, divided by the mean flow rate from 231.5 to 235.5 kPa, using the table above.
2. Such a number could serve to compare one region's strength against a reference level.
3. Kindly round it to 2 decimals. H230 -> -1.59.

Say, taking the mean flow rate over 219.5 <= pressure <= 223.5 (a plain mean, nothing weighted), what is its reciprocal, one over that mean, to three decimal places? 0.048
